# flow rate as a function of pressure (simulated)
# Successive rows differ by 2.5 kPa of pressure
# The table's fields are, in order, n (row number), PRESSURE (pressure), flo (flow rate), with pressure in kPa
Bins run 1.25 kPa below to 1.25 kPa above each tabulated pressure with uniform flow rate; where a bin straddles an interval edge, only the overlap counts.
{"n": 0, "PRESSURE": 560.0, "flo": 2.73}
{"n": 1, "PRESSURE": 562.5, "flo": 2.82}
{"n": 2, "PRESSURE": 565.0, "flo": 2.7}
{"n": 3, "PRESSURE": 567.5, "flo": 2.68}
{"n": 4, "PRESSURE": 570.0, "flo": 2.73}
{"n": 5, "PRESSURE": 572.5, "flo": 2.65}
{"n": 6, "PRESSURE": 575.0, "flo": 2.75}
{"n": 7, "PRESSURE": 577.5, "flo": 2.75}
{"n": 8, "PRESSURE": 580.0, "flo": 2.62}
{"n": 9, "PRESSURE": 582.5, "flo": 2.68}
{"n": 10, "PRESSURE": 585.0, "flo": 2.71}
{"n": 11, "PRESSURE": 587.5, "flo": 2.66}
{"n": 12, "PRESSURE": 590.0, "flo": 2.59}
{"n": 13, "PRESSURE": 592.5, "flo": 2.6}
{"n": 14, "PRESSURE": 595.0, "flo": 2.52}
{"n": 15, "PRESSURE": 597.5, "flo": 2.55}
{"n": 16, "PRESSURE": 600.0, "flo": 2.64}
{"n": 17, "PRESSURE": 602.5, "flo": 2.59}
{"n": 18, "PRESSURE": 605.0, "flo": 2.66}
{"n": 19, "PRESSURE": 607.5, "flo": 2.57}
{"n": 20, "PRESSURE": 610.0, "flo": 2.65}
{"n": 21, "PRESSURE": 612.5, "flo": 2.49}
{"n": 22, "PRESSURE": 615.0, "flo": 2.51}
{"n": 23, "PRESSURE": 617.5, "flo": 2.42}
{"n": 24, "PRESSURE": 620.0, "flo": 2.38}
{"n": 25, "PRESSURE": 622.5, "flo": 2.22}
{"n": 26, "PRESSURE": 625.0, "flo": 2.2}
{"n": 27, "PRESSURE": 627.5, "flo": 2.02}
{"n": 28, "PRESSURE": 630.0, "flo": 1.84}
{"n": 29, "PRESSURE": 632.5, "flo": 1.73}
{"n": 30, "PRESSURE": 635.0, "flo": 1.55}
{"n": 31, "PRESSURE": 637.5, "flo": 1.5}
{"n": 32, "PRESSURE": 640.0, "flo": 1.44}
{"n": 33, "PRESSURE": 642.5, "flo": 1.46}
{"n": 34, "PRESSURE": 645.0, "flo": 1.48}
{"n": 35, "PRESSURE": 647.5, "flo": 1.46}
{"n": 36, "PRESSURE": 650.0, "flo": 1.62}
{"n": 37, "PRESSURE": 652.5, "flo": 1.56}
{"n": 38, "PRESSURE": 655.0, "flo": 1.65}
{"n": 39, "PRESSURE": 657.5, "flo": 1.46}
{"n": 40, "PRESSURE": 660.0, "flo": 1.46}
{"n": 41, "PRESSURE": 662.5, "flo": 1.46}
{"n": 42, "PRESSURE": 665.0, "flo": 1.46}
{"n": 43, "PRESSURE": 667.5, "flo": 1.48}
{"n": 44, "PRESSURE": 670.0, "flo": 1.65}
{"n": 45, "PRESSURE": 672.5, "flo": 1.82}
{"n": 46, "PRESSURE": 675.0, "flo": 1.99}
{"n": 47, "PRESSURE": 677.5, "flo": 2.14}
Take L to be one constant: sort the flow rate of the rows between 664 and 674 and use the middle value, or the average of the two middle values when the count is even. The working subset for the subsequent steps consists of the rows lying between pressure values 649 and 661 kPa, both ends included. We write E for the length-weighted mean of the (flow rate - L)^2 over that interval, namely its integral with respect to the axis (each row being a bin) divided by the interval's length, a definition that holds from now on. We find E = 0.0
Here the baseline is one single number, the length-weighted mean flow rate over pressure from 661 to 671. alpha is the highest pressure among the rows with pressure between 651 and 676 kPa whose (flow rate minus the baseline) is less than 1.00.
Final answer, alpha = 675.0 kPa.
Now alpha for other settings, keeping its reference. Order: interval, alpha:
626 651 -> 650.0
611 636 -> 635.0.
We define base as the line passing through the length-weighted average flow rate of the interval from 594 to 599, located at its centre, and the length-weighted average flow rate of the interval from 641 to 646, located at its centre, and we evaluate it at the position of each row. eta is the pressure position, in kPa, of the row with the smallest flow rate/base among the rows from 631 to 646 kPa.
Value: 640.0 kPa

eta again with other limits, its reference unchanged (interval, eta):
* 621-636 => 635.0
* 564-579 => 565.0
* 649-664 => 650.0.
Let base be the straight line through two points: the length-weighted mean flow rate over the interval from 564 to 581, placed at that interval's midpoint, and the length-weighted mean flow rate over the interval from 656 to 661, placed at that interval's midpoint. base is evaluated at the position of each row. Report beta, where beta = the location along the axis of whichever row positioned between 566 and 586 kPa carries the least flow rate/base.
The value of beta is 567.5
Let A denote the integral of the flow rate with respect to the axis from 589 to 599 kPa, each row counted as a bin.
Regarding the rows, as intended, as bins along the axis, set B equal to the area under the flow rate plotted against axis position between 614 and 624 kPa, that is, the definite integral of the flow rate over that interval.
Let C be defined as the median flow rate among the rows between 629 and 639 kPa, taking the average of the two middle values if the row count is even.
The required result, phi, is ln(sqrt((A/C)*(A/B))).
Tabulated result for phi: 1.41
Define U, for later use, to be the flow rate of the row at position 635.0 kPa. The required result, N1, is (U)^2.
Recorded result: 2.40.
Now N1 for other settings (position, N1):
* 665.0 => 2.13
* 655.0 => 2.72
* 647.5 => 2.13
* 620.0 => 5.66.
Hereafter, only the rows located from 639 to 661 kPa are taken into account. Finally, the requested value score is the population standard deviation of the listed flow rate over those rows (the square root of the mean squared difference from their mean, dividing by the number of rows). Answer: 0.07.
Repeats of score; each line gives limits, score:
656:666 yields 0.00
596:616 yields 0.06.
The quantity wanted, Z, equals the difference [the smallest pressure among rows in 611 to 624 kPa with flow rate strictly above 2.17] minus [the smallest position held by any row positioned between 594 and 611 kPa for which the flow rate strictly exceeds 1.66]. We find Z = 17.5 kPa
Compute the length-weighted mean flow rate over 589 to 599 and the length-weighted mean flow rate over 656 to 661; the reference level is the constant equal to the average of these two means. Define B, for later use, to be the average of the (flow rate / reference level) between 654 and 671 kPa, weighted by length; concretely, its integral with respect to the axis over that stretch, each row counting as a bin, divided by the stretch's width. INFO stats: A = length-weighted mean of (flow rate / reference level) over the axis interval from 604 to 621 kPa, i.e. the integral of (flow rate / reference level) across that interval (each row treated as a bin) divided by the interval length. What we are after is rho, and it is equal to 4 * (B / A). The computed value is 2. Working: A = 1.25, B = 0.75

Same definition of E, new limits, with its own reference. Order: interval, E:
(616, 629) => 0.5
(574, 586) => 1.3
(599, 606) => 1.1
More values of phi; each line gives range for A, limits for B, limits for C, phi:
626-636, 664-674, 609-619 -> 1.04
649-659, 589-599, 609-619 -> 0.67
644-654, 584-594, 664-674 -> 0.87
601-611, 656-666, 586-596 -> 1.45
